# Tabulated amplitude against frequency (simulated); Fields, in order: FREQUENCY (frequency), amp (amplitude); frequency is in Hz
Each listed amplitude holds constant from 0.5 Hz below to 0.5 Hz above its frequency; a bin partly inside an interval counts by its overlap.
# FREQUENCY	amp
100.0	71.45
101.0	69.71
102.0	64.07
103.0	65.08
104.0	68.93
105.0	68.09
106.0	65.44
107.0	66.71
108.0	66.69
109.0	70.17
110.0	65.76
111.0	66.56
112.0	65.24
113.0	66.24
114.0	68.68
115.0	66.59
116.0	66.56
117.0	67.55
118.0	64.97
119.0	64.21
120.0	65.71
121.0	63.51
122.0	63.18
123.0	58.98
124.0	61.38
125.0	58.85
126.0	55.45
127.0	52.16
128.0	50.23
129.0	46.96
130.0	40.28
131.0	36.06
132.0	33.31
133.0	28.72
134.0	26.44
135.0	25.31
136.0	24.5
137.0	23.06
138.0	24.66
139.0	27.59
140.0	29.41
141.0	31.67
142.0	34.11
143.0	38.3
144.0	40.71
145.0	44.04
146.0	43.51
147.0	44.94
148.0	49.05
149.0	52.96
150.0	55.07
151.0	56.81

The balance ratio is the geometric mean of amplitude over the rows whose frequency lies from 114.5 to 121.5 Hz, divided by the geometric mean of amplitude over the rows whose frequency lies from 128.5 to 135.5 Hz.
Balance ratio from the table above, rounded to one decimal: 2.0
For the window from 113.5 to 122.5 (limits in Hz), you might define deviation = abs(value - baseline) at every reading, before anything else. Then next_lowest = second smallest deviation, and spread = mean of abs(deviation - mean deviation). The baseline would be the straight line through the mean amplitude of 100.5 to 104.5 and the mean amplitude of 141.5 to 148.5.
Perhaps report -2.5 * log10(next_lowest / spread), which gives -2.5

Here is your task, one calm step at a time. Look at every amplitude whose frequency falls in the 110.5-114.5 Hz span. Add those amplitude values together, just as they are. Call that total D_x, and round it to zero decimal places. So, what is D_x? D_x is 267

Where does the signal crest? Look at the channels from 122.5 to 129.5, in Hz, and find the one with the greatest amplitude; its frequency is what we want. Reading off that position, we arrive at 124.0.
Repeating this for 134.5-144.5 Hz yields 144.0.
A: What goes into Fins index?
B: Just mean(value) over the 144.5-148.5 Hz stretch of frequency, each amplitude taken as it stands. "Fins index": 45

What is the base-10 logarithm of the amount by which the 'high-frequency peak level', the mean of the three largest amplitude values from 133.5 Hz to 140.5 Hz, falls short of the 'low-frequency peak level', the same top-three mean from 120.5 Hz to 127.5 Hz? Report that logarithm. 1.54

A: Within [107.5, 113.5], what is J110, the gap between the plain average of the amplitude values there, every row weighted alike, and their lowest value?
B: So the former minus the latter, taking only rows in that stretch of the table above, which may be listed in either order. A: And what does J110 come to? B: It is 1.5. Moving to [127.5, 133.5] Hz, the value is 10.5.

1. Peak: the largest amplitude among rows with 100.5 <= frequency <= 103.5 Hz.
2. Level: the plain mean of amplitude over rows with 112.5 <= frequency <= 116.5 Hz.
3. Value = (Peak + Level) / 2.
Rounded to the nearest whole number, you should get 68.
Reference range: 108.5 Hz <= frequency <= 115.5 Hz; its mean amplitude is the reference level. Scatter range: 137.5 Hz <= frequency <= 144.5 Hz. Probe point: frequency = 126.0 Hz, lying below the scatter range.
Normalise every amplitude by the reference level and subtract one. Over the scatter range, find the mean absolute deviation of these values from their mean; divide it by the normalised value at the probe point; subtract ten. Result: -10.4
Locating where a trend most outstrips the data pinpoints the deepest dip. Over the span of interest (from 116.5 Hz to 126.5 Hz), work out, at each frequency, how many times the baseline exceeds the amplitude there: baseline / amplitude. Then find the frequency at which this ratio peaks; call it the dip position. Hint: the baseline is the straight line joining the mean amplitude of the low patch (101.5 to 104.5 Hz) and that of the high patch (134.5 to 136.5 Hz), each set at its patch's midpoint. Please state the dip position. 118.0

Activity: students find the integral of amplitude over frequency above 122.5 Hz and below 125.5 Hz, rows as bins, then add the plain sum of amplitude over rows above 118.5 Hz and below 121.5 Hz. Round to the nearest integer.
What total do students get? 373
